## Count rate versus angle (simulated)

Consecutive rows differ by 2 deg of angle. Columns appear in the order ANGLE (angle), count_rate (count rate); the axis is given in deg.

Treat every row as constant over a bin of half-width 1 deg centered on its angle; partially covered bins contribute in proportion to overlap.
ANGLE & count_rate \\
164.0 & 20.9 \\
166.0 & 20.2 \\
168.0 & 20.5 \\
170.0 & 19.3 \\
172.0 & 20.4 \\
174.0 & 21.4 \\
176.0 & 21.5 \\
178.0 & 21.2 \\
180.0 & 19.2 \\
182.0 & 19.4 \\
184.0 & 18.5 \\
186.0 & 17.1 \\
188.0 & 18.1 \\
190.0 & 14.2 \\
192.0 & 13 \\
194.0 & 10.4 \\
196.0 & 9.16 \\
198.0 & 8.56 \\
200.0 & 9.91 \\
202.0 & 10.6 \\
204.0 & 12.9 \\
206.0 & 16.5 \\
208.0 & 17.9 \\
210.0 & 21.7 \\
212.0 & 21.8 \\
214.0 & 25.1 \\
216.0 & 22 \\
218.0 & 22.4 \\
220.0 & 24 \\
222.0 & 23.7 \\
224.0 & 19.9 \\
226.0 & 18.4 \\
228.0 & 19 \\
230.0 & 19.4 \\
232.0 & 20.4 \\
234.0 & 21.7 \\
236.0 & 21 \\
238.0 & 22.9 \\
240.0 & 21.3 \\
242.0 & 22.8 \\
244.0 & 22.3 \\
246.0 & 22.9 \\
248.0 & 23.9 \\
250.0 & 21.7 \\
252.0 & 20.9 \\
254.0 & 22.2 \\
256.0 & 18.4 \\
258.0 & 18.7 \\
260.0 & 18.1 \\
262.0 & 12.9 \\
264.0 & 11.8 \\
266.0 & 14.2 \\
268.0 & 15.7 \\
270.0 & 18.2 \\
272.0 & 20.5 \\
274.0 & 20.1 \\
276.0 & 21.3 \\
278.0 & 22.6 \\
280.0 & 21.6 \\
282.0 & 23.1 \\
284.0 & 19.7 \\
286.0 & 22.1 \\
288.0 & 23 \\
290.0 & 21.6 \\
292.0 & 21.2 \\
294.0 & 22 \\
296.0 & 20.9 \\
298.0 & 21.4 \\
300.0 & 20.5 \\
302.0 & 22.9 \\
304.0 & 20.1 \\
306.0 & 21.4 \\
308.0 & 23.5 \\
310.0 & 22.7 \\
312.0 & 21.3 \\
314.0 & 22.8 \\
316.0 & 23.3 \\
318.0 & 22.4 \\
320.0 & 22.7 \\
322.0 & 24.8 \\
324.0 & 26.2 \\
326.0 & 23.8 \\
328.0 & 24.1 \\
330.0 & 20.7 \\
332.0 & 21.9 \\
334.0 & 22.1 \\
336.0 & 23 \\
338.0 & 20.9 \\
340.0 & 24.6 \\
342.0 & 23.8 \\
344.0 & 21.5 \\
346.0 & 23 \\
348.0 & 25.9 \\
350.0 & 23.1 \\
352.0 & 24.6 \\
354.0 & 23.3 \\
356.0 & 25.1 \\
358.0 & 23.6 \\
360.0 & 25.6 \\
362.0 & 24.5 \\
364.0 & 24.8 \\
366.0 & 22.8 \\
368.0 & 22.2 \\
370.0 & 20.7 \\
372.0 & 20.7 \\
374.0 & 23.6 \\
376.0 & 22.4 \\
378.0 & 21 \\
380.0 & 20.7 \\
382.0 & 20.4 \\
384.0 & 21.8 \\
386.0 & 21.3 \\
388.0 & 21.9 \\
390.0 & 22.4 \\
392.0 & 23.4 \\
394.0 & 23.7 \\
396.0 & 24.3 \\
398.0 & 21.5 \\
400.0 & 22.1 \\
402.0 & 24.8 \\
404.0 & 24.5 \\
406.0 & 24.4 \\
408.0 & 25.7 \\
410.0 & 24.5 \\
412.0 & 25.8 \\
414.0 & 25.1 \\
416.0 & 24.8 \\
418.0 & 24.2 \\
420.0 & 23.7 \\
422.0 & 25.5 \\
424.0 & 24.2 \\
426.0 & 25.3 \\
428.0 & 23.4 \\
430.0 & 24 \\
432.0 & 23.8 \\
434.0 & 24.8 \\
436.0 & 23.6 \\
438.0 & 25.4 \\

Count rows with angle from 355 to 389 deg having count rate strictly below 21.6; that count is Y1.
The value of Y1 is 6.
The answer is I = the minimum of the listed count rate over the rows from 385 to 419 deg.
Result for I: 21.3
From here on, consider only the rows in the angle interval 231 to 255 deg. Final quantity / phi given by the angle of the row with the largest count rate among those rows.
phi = 248.0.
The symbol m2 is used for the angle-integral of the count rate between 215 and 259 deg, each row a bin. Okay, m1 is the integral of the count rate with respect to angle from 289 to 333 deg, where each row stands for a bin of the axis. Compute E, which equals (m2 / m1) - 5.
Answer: -4.045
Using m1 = 984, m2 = 940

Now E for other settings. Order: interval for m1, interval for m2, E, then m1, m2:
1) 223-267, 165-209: -4.172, 870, 720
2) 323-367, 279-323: -4.065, 1038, 970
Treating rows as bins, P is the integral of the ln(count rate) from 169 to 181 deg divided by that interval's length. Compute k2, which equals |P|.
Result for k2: 3.02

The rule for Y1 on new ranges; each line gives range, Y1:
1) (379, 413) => 4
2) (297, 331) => 6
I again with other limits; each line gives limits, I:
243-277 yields 11.8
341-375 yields 20.7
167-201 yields 8.56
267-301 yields 15.7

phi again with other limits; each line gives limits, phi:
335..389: 348.0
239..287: 248.0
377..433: 412.0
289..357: 324.0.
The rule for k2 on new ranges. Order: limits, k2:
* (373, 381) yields 3.09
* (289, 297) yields 3.06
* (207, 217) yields 3.07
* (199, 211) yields 2.66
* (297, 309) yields 3.07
